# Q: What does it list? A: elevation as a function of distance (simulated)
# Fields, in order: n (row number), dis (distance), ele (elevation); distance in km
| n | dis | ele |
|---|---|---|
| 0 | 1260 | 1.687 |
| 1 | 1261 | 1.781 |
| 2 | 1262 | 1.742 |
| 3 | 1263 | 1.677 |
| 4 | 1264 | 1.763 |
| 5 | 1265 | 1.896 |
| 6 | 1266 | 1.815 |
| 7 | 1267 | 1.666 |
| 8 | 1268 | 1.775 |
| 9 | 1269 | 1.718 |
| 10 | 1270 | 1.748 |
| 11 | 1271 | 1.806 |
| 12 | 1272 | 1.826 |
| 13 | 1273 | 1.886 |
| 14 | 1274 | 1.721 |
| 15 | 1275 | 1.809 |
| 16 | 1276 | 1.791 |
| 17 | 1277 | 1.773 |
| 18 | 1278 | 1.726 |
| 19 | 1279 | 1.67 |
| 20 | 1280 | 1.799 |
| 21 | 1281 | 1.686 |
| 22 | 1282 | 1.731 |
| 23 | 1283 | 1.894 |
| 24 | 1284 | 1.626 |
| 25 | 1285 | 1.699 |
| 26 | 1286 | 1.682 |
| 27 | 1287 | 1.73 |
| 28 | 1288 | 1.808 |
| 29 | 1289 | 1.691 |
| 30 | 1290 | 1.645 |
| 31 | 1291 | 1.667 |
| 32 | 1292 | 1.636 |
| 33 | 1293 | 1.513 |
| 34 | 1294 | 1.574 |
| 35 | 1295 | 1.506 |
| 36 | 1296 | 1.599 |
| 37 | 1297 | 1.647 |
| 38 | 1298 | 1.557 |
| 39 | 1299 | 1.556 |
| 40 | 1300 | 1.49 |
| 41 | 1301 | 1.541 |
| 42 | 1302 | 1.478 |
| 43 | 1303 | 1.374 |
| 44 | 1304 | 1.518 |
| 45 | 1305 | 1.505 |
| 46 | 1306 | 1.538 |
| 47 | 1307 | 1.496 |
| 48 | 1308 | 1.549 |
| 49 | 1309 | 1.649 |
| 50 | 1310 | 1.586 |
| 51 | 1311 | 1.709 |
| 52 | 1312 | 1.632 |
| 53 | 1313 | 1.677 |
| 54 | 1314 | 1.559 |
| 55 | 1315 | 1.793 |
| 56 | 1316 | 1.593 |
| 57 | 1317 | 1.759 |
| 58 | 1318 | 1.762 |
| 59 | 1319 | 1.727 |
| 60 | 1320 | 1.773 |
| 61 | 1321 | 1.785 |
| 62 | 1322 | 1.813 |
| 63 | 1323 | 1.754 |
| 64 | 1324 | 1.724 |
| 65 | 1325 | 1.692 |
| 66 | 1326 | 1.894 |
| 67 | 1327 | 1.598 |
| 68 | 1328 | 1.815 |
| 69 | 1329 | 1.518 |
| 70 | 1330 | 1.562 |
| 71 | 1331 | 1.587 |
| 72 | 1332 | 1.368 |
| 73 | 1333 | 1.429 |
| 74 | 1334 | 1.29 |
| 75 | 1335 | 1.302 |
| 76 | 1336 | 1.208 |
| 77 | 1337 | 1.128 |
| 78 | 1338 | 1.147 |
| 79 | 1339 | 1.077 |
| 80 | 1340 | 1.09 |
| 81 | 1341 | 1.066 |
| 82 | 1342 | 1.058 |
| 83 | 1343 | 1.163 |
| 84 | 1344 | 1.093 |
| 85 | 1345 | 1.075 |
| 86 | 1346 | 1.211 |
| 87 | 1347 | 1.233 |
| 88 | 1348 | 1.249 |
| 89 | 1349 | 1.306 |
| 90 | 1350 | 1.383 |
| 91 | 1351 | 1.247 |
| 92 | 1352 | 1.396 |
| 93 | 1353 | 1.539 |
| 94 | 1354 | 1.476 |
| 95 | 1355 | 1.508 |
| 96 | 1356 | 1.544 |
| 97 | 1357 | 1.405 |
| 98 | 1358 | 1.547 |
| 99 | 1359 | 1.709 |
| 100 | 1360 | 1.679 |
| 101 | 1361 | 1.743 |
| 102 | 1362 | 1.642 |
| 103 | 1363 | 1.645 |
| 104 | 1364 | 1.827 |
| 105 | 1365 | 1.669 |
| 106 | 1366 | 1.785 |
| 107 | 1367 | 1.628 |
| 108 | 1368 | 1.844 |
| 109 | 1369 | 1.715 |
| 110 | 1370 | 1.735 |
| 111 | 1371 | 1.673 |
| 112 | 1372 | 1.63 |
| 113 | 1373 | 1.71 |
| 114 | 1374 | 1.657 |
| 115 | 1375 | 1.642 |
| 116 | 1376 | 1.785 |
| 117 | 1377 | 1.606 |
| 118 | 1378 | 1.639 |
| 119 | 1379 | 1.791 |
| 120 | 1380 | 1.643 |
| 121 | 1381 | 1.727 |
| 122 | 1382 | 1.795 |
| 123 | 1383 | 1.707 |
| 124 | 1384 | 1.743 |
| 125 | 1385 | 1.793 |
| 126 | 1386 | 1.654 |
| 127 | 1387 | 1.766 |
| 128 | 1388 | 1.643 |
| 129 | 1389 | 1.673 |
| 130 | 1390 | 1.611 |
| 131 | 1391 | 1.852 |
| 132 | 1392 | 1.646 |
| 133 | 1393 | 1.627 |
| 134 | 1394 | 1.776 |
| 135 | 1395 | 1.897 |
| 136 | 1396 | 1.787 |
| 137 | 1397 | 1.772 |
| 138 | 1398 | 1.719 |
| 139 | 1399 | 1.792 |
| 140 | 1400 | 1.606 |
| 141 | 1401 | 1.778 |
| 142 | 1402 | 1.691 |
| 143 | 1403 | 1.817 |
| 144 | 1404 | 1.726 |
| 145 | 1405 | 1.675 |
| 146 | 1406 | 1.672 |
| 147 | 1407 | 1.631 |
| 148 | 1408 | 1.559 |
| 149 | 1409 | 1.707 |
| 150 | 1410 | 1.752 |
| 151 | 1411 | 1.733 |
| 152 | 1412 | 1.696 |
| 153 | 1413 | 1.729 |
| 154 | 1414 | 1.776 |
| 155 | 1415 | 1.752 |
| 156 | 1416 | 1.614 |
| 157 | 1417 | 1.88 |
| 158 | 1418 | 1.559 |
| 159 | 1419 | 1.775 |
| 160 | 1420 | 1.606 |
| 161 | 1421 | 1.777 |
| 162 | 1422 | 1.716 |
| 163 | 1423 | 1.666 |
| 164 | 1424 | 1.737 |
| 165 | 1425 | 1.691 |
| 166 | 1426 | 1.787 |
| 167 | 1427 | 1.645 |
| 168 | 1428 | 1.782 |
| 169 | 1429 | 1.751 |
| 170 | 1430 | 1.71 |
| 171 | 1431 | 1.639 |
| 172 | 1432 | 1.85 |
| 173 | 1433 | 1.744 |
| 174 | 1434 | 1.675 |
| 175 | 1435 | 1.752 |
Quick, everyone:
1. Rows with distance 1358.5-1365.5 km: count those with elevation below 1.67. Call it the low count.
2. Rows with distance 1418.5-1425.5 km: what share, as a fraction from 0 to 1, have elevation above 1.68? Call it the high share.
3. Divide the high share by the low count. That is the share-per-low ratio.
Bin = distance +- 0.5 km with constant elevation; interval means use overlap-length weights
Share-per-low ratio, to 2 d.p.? 0.24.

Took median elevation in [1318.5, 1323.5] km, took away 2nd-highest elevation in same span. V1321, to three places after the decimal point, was -0.012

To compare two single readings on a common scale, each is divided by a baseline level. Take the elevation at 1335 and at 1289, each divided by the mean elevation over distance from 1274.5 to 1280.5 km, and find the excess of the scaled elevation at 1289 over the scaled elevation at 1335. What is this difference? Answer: 0.22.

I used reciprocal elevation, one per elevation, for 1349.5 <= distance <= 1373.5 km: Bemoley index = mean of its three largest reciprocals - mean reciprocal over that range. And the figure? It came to 0.121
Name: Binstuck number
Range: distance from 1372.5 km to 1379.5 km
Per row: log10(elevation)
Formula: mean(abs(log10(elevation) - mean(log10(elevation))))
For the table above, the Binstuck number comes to 0.0157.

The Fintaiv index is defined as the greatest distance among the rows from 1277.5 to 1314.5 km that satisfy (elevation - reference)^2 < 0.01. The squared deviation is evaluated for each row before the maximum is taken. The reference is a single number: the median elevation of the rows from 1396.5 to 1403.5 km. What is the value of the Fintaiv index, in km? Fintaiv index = 1313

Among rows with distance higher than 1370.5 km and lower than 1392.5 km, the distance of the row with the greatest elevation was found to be 1391 km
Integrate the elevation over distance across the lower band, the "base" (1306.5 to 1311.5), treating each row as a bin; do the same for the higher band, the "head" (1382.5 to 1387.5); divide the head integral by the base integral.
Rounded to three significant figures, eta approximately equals 1.08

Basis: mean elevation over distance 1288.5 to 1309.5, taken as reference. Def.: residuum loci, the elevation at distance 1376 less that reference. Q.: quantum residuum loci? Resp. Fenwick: 0.23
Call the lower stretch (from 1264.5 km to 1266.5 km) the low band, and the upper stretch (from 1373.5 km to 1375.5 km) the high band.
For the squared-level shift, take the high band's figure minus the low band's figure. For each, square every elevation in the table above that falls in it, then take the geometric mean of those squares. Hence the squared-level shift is -0.72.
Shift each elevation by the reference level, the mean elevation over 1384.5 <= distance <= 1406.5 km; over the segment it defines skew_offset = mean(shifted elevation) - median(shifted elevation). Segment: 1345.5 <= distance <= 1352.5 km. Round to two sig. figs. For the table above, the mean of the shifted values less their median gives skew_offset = 0.040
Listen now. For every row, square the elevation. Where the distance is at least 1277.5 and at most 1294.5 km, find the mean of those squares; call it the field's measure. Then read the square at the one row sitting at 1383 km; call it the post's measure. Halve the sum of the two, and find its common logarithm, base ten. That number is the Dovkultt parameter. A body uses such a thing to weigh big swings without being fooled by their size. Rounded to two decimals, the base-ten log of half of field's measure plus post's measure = 0.46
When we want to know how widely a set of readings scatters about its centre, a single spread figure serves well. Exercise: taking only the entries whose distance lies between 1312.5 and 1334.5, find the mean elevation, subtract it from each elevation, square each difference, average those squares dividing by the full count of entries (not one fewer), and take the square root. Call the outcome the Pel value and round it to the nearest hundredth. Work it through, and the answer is 0.15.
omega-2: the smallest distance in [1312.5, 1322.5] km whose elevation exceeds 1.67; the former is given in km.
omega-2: 1313 km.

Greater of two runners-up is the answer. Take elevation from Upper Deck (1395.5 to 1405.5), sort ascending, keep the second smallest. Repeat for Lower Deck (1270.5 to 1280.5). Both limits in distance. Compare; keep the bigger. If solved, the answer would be 1.72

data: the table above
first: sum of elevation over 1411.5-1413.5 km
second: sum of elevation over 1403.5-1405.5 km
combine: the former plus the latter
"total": 6.83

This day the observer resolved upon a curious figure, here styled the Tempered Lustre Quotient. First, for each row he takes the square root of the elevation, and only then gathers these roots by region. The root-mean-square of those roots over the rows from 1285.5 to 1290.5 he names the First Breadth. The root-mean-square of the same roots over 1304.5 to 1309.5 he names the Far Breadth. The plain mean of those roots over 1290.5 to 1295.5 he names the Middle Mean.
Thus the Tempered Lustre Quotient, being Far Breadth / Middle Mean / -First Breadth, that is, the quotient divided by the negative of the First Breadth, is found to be -0.76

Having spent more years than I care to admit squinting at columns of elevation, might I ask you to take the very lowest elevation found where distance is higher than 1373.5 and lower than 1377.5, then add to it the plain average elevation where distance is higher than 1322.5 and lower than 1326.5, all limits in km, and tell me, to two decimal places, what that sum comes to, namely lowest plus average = 3.37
